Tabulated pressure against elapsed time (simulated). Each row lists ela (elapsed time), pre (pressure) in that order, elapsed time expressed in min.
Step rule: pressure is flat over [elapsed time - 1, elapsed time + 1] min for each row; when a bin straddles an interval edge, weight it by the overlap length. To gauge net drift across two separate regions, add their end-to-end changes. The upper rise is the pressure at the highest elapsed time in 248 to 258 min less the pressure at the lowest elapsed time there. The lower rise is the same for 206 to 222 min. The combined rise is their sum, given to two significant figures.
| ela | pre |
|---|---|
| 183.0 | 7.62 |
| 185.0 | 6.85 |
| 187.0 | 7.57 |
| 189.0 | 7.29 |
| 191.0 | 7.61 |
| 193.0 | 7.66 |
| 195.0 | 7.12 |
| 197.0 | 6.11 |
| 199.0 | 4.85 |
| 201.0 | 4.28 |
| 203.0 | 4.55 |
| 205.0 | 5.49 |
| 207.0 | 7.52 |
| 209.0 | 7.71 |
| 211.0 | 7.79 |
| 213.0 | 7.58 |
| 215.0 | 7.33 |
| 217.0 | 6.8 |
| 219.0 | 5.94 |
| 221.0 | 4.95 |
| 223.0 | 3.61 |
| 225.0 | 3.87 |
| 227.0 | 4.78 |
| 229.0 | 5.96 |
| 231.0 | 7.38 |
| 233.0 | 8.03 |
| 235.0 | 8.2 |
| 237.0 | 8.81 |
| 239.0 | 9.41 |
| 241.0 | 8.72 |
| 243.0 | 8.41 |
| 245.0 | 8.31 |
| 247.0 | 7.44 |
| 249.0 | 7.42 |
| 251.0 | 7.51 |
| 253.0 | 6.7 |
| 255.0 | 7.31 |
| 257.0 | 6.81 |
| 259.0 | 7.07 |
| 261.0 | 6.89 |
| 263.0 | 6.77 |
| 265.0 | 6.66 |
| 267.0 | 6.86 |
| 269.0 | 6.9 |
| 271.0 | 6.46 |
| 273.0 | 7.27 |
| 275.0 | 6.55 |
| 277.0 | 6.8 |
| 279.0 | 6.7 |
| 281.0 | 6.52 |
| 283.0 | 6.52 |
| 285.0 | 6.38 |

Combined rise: -3.2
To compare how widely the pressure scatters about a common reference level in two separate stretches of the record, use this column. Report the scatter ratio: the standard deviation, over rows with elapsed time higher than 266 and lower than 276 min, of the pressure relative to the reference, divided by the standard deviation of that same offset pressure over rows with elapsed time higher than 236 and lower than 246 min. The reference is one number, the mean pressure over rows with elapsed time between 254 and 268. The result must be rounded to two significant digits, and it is 0.74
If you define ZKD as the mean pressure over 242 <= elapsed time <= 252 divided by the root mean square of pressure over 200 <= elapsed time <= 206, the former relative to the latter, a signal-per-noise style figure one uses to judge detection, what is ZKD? 1.6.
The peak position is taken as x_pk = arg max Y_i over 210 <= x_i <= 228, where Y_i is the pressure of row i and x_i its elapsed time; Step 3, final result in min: 211.0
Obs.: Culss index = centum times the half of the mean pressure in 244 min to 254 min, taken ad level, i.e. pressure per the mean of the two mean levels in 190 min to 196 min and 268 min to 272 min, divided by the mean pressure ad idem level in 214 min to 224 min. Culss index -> 65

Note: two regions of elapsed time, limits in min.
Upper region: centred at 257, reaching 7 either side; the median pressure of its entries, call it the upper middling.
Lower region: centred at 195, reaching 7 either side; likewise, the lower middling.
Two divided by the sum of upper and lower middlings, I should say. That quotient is 0.143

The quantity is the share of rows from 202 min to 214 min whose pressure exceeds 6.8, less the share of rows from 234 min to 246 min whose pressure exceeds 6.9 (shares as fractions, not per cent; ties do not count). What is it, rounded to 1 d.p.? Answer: -0.3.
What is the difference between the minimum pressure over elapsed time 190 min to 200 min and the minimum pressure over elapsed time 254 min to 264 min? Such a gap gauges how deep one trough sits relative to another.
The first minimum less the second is -1.9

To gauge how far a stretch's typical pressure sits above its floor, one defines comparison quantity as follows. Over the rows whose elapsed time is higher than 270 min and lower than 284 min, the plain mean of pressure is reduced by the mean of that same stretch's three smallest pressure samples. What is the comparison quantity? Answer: 0.19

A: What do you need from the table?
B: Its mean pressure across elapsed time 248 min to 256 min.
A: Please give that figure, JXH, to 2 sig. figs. 7.2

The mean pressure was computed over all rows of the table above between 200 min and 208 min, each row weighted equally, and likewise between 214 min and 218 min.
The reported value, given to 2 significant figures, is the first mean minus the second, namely -1.6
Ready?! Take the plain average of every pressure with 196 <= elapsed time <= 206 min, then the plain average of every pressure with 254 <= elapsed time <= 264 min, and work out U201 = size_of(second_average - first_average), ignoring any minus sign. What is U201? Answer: 1.9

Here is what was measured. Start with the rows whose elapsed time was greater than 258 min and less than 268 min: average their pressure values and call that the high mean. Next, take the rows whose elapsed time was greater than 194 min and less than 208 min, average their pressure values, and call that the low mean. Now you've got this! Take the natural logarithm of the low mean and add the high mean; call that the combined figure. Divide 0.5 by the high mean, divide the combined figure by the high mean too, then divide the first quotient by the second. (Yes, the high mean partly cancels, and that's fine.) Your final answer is 0.0582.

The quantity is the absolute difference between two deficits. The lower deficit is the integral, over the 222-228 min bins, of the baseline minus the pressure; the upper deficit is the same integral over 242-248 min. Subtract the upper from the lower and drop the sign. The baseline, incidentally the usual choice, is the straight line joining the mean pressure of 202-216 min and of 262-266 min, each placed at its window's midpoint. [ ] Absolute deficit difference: 24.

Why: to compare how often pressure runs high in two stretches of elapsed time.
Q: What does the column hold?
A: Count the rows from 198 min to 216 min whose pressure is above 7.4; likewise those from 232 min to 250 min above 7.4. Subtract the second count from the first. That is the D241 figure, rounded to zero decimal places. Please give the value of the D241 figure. -5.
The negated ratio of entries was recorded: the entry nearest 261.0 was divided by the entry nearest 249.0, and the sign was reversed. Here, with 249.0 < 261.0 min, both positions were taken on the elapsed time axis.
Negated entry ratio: -0.93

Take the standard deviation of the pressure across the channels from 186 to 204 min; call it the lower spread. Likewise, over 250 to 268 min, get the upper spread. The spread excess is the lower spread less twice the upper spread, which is 0.8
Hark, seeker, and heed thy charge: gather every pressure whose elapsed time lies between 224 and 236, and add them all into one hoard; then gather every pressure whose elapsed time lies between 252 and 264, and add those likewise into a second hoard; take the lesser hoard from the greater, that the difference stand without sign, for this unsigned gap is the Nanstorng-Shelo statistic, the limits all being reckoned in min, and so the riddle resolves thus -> 3.3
